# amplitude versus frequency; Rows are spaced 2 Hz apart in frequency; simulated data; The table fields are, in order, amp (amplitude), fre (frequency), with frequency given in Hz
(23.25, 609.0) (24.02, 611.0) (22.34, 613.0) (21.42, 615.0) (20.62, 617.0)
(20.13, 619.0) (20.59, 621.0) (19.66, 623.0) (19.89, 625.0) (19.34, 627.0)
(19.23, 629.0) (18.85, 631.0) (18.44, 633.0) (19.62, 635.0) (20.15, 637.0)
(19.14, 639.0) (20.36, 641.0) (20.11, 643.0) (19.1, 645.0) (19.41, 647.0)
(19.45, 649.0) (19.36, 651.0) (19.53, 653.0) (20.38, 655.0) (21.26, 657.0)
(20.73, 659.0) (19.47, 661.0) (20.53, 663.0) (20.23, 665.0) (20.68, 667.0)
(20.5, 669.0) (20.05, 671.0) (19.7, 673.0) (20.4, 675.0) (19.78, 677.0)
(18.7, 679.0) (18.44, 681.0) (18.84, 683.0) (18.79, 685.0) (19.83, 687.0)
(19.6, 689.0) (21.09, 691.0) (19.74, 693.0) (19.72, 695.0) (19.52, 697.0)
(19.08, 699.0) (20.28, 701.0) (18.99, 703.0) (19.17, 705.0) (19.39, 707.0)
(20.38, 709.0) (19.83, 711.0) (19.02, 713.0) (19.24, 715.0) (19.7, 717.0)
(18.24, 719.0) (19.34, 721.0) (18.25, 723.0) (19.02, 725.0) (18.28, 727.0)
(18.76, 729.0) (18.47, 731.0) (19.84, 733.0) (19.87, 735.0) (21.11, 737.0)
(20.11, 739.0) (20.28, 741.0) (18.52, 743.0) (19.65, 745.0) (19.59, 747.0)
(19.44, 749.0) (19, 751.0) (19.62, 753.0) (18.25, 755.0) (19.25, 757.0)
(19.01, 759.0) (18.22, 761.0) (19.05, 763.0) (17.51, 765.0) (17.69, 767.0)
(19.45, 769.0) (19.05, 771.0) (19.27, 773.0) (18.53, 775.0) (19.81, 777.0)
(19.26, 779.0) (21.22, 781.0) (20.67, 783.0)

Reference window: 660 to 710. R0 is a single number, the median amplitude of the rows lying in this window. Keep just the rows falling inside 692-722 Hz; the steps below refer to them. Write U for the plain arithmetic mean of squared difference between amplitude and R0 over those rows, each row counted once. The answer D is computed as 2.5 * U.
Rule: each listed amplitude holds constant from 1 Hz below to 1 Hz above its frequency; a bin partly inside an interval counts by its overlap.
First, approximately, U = 0.35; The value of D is 0.87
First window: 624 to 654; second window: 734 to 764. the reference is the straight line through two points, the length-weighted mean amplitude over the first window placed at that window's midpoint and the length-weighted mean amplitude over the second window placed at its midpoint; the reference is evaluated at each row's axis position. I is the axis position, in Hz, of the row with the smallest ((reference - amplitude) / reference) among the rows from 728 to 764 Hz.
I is 737.0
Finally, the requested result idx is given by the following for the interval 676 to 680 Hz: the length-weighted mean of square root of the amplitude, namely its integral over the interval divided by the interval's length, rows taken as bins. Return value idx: 4.39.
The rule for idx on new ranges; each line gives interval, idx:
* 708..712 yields 4.48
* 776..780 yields 4.42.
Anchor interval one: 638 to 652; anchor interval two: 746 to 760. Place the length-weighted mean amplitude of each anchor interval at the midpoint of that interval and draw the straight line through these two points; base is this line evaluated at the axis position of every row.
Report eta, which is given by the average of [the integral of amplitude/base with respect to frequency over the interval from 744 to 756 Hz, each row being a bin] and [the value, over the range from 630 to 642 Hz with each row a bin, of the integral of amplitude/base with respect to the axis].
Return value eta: 12.0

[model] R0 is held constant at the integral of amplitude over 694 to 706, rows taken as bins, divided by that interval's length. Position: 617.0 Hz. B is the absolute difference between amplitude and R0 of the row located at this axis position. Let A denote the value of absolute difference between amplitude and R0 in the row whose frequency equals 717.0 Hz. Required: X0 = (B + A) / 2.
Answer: 0.70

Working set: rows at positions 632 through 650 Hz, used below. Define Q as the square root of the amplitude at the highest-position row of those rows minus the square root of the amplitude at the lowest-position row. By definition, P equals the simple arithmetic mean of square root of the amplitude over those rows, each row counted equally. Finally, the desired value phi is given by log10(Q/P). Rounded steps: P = 4.42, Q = 0.12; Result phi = -1.6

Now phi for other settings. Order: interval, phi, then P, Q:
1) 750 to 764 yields -2.9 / 4.35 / 0.01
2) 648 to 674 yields -2.2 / 4.49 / 0.03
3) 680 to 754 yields -1.5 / 4.40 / 0.14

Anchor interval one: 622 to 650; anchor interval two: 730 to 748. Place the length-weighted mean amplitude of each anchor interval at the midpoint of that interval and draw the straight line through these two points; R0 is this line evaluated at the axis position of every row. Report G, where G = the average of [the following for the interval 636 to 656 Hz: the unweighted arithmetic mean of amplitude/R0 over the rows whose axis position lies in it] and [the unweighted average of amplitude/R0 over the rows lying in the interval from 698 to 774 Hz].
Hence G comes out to 0.992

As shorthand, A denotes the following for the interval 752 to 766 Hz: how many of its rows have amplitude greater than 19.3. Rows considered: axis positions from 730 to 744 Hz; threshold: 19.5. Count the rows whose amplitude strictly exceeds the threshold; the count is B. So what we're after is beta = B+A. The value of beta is 6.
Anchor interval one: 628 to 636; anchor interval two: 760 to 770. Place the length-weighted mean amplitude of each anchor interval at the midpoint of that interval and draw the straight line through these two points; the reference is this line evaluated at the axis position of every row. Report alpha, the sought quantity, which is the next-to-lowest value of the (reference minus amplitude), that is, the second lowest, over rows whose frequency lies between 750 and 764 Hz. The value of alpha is -0.8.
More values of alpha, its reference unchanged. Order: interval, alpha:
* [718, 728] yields -0.4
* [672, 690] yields -1.1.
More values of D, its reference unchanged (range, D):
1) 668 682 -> 1.38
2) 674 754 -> 1.48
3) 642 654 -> 0.36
